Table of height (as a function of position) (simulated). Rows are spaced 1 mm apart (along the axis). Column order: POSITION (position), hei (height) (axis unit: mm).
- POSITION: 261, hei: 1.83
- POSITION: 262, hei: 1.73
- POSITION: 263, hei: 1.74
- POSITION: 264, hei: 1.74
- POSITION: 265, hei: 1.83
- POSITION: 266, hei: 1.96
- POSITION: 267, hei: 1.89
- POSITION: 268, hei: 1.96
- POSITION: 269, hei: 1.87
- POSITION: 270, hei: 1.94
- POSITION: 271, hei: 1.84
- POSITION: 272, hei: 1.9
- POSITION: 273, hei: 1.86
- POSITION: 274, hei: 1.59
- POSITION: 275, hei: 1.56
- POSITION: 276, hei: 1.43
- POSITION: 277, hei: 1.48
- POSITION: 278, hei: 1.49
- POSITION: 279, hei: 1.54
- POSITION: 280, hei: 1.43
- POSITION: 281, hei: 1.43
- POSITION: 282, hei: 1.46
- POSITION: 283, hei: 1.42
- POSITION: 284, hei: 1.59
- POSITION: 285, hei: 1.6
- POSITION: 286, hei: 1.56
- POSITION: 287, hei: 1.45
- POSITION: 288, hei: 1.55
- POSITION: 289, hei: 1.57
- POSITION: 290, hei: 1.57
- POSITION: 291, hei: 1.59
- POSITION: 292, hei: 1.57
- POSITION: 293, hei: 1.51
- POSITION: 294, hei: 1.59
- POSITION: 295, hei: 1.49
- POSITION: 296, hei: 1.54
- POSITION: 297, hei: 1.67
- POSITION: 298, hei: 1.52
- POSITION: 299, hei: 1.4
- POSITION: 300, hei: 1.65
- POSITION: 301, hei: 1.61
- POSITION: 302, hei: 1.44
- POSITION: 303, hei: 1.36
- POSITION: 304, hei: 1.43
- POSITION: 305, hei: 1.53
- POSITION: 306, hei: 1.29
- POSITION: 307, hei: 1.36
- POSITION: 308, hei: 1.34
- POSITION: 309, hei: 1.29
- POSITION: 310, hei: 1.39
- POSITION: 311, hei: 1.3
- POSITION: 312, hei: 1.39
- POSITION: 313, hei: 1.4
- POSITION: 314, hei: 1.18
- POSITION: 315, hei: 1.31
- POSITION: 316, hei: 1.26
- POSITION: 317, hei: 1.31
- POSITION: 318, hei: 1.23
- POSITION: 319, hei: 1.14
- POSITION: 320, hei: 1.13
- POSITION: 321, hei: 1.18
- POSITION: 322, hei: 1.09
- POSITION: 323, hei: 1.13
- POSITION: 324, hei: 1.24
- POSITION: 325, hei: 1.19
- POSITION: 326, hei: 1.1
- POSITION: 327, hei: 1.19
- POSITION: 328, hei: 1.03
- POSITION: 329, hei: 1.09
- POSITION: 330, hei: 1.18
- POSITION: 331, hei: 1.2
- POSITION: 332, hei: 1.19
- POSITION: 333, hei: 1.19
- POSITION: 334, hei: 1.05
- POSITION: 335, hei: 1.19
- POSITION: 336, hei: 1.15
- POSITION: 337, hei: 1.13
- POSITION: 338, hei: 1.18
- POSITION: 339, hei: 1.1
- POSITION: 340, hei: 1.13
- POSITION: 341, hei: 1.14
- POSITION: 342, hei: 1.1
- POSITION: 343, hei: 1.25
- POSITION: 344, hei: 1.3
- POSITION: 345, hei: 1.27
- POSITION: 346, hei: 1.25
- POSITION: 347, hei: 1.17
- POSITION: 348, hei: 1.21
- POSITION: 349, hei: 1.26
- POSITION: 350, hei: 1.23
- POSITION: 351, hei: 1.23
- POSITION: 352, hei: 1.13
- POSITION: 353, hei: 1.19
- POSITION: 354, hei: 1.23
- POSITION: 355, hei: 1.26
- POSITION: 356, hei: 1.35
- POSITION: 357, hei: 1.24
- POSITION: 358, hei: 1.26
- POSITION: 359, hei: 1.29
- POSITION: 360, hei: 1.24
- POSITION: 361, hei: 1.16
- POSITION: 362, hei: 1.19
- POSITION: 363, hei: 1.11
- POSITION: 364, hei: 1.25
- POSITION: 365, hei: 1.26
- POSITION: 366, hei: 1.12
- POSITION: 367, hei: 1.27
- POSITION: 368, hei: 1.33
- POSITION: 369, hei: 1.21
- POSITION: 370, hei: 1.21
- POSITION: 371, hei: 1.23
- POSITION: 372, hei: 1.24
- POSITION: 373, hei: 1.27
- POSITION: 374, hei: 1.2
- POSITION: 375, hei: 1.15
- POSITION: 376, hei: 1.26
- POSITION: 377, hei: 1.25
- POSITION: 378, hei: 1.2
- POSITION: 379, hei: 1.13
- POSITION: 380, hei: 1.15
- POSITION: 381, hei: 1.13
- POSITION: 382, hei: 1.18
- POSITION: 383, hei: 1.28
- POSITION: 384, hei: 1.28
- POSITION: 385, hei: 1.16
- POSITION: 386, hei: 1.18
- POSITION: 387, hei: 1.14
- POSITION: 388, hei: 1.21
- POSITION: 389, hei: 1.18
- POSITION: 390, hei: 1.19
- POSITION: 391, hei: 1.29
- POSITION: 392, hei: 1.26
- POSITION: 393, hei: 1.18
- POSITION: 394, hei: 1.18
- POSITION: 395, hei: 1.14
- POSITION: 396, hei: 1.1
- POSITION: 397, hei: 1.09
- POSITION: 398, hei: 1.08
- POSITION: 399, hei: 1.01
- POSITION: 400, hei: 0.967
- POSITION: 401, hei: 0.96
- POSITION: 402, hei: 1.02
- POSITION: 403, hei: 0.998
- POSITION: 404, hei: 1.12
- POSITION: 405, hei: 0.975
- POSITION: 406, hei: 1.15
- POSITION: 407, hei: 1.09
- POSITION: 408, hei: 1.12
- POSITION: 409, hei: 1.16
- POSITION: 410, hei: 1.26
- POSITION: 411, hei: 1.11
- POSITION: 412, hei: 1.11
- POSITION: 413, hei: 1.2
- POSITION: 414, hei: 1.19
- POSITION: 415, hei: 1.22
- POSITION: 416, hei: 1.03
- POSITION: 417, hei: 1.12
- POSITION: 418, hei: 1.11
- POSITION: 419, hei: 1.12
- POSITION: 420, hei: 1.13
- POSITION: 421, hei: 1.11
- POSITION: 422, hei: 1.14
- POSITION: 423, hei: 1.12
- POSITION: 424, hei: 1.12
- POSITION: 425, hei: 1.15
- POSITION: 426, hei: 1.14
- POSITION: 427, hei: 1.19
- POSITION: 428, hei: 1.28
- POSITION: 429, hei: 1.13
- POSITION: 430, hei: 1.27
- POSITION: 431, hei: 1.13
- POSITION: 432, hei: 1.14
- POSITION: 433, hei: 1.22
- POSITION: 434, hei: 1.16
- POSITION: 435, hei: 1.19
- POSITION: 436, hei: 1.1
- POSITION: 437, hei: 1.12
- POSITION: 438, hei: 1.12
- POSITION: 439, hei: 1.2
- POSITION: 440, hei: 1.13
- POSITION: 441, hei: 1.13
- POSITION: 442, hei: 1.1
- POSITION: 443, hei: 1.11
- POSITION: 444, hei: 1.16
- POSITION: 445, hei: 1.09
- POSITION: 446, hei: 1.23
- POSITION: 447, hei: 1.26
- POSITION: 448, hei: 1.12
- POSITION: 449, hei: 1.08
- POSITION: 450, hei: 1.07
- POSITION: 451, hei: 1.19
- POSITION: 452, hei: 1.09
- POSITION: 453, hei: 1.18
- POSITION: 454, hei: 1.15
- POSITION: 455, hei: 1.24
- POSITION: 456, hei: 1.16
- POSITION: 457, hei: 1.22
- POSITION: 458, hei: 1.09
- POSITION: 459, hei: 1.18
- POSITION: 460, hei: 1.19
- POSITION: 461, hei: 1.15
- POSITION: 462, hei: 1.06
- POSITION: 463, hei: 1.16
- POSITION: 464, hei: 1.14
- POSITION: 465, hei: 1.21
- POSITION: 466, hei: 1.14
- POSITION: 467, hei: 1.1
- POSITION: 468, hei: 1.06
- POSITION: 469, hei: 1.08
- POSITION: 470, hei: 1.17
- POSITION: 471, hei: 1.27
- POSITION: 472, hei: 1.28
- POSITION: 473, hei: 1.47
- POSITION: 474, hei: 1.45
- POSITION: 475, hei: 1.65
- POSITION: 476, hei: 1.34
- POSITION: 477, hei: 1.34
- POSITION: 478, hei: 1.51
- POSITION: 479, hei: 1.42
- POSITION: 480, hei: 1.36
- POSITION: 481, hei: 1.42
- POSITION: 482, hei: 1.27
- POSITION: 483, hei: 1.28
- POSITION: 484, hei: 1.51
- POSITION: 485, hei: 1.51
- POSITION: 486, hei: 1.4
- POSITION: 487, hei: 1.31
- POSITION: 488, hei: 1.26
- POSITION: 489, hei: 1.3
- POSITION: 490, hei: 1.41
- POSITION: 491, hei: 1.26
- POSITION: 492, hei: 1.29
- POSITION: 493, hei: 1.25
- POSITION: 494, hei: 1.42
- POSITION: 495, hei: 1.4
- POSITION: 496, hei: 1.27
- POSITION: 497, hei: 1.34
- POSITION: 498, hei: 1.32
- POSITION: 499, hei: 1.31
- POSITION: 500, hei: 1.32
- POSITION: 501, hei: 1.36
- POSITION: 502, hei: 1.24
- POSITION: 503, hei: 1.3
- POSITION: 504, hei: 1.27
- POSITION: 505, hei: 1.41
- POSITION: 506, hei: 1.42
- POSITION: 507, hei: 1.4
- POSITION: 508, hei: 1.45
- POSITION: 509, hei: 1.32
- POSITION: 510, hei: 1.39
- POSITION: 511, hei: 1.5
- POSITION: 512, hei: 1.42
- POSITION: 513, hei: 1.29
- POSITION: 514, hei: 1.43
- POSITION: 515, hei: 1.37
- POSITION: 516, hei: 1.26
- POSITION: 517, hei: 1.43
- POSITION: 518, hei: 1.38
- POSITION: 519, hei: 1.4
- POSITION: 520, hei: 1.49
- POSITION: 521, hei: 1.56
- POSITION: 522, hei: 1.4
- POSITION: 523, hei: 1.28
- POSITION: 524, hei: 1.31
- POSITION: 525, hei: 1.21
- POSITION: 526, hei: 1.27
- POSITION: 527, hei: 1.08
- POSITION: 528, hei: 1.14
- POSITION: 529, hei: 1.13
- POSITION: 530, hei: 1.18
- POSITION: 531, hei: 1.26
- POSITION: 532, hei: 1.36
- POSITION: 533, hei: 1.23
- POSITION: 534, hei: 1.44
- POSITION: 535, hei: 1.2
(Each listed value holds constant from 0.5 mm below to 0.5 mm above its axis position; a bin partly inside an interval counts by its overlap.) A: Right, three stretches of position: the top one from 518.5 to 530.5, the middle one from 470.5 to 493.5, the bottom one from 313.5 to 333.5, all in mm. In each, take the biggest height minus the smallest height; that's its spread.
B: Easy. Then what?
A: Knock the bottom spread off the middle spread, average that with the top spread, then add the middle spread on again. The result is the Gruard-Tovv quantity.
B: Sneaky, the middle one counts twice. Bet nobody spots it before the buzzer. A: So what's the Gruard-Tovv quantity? 0.70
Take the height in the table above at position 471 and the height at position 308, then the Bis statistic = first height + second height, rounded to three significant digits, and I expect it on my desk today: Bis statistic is 2.61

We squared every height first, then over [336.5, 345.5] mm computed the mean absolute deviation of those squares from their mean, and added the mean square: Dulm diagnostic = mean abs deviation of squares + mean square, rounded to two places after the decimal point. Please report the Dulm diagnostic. 1.55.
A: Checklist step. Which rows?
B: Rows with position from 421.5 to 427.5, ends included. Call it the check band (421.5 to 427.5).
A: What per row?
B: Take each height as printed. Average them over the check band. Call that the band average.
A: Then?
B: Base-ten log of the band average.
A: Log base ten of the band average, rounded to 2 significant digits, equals 0.058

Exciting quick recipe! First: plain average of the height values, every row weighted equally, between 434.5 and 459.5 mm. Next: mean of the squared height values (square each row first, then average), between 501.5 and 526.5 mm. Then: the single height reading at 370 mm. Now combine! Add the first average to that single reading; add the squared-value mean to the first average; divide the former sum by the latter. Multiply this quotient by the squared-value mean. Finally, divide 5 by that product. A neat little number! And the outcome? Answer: 3.42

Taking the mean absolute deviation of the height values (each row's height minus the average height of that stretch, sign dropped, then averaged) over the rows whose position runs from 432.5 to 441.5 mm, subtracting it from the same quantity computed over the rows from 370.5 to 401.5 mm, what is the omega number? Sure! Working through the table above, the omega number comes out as 0.03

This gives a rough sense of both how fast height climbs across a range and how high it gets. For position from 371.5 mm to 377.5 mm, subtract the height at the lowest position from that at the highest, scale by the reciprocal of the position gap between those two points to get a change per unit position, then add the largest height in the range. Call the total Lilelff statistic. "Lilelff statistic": 1.27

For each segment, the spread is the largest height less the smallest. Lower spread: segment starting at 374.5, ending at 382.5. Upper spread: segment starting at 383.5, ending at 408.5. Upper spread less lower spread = 0.20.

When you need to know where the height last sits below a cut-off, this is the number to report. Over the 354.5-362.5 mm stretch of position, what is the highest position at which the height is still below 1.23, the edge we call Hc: 362 mm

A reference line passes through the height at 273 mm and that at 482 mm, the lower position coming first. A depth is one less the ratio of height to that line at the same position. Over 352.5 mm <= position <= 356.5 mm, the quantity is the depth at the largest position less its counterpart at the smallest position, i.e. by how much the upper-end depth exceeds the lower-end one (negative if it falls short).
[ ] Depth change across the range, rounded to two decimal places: -0.10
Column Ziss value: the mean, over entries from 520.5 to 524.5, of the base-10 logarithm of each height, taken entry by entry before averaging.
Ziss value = 0.141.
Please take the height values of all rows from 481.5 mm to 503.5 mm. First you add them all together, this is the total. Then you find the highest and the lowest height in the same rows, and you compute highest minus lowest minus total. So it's -29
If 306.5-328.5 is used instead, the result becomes -27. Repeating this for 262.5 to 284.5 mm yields -36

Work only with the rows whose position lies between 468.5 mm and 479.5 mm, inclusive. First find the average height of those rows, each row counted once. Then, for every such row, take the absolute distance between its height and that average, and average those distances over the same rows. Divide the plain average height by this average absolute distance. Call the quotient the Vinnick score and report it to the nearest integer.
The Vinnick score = 11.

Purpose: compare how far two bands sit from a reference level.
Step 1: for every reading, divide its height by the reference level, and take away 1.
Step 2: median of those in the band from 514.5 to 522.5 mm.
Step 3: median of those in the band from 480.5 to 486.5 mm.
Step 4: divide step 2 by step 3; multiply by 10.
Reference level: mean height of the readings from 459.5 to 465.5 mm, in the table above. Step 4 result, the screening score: 10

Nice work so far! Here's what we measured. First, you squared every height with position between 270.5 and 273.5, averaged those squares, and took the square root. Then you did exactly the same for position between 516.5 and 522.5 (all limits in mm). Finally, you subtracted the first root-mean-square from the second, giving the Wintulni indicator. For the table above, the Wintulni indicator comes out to -0.42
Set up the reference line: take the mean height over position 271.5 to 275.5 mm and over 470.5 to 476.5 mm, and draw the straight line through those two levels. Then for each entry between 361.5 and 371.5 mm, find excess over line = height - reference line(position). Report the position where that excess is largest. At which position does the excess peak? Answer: 368 mm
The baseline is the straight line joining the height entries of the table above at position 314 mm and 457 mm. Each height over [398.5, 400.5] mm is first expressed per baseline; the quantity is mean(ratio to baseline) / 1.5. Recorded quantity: 0.547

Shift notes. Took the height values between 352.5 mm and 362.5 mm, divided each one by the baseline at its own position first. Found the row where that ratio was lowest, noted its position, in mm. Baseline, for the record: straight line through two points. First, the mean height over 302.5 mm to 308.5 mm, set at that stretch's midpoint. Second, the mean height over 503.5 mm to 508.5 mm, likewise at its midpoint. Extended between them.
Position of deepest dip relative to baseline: 361 mm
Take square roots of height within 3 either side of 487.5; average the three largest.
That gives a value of 1.20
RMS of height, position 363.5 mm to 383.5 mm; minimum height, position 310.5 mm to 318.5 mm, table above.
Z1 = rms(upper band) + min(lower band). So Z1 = 2.40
